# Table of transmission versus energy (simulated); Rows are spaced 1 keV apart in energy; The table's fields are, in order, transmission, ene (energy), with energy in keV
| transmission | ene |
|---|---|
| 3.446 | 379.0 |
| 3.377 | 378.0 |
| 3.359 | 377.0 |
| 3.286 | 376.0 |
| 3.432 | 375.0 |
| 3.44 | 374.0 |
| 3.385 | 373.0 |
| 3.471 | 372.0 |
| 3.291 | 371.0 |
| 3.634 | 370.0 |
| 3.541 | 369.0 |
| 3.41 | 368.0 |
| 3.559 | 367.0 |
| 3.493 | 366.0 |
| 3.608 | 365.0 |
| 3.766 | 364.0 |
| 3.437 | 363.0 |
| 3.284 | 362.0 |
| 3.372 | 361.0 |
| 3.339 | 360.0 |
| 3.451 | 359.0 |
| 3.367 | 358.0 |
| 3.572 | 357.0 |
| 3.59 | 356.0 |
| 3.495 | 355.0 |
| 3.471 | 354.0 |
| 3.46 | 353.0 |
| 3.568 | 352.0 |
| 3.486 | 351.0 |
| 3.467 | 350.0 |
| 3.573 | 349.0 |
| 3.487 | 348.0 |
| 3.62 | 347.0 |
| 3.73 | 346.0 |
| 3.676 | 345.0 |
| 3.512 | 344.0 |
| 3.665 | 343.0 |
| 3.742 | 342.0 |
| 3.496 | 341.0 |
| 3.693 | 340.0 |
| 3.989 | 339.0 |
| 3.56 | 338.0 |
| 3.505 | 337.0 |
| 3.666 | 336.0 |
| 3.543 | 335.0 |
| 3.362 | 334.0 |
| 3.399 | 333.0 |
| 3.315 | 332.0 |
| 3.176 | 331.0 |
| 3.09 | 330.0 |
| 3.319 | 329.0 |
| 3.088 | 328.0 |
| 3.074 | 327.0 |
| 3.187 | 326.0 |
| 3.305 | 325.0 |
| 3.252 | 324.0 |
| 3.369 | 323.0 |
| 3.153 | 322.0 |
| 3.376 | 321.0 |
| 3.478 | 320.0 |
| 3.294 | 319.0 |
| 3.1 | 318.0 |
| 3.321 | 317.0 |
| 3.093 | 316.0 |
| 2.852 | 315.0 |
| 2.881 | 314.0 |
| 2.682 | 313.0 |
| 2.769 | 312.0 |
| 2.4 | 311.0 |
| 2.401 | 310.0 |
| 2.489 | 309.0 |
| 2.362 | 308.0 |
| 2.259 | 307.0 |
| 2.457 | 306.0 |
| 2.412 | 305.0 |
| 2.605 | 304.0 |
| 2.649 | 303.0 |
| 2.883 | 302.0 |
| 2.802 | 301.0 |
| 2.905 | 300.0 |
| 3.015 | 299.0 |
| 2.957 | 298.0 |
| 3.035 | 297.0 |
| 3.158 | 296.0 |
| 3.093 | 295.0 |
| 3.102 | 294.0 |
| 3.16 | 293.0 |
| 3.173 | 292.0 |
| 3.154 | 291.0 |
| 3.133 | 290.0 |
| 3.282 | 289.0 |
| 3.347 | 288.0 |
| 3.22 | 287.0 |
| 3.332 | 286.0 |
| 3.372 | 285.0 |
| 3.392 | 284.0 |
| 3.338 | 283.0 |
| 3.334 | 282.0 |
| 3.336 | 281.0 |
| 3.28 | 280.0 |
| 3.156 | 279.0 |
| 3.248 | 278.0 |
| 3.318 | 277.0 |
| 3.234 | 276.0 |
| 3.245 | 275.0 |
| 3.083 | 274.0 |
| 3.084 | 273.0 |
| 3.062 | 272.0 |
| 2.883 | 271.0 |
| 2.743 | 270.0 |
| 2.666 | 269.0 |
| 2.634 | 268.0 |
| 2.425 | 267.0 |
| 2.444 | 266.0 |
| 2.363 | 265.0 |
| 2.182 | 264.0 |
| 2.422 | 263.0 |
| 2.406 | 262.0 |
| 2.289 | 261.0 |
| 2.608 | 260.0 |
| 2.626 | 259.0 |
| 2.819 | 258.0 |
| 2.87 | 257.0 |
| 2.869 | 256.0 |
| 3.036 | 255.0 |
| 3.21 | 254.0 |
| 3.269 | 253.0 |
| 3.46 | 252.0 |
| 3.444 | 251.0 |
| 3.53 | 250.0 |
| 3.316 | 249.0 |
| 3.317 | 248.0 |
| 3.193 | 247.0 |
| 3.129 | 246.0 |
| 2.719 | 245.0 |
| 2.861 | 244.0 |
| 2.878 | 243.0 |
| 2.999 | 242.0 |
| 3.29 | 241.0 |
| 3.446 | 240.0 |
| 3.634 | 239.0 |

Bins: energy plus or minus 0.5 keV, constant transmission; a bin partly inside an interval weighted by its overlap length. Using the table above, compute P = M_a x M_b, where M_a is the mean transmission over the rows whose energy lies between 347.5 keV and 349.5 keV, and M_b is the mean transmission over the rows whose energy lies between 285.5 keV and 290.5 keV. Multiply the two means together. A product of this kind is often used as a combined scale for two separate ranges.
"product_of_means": 11.5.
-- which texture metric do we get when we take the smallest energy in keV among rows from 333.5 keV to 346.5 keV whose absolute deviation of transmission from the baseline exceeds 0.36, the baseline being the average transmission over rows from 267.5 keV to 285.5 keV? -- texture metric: 335.0 keV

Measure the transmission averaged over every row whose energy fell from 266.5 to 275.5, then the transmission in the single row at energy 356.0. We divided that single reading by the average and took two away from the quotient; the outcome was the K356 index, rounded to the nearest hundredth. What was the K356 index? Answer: -0.75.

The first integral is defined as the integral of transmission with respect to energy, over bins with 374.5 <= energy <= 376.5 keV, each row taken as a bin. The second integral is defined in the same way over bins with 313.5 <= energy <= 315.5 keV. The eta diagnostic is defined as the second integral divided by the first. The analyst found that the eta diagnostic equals 0.85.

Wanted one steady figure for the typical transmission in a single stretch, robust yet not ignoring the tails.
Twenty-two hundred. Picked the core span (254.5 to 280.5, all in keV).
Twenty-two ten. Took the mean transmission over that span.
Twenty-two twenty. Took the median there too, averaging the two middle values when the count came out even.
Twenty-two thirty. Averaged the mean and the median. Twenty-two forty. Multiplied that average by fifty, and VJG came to 141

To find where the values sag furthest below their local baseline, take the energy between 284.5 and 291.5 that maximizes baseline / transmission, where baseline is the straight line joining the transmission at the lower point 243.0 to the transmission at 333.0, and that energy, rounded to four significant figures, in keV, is 290.0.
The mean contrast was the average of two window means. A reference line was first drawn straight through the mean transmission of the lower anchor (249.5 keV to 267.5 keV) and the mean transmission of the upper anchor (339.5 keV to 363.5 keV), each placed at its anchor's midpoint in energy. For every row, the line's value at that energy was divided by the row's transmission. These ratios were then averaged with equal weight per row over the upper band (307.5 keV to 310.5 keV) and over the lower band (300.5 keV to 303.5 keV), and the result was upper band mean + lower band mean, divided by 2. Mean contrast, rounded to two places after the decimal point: 1.22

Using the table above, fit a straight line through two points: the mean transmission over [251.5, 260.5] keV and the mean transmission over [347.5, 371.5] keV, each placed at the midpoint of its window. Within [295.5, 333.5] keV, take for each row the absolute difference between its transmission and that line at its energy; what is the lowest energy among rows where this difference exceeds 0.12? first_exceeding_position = 297.0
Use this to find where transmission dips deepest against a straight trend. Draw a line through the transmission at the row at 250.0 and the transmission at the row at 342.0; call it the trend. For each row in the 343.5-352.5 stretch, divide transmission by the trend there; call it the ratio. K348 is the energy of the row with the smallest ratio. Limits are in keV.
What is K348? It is 350.0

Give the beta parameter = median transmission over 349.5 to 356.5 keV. 3.5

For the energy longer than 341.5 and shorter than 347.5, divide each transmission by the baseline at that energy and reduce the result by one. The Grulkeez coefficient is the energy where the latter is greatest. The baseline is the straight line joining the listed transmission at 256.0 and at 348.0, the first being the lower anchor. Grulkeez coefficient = 342.0 keV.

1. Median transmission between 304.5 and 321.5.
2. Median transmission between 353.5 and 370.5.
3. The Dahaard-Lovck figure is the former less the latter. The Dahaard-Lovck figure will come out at -0.7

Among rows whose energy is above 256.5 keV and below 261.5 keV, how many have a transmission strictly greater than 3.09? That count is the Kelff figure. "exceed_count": 0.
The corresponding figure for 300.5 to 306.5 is 0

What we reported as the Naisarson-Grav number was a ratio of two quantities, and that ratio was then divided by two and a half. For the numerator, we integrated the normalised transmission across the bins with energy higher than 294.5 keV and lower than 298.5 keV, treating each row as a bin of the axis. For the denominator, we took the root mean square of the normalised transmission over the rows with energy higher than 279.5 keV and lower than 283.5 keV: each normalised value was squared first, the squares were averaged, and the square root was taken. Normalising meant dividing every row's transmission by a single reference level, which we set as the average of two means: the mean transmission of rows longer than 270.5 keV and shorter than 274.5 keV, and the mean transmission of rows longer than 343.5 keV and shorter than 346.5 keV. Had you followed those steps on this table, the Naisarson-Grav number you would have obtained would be 1.47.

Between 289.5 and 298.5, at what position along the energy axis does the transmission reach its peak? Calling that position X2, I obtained 292.0 keV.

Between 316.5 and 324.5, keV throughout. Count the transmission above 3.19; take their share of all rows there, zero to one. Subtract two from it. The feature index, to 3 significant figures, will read -1.25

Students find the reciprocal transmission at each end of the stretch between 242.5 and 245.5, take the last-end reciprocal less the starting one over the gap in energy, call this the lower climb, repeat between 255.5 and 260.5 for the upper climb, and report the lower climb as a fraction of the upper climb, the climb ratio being 1.2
